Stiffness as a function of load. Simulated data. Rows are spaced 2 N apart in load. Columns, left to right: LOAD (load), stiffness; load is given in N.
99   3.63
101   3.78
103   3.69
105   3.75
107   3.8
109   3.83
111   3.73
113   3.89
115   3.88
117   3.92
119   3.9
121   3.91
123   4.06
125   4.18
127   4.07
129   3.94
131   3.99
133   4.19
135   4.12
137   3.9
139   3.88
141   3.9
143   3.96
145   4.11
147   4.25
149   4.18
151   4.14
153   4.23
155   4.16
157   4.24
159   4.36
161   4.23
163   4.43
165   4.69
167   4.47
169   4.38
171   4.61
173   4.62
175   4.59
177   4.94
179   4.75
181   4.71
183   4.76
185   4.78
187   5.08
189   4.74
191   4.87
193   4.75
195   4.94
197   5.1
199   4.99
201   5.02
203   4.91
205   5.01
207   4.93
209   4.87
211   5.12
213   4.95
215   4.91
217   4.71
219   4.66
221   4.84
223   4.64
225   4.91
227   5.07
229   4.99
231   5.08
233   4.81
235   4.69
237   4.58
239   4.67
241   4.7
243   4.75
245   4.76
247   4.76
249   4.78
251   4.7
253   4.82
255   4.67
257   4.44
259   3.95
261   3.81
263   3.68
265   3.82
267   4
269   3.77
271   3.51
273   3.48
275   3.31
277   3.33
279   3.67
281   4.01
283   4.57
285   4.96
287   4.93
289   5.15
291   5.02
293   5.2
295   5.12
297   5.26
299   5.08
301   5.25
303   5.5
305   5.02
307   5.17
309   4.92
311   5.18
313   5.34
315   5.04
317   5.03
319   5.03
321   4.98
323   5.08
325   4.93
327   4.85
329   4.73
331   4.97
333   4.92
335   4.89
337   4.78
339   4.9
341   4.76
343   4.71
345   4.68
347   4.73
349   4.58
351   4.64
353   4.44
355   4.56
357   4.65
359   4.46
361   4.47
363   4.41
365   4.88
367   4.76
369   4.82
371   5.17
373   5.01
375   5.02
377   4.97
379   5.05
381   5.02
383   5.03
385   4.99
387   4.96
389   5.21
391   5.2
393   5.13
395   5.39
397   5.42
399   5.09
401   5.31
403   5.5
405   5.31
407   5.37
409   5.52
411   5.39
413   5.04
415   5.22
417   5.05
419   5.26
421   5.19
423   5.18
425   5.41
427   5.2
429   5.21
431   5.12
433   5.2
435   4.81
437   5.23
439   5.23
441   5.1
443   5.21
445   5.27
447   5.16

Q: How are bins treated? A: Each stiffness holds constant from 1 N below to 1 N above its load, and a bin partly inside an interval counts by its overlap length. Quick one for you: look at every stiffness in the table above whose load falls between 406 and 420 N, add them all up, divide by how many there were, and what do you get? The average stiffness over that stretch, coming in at 5.26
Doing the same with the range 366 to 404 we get 5.11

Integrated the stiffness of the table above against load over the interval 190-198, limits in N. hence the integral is 39.3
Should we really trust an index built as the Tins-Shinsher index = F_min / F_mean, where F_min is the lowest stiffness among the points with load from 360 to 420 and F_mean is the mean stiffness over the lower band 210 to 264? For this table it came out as 0.94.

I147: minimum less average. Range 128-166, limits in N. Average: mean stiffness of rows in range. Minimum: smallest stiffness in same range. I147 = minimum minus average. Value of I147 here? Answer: -0.27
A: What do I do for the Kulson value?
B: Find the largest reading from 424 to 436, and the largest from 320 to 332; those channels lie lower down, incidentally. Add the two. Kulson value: 10.5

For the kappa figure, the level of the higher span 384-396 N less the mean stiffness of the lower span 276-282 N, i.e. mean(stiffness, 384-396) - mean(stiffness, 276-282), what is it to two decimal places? 1.48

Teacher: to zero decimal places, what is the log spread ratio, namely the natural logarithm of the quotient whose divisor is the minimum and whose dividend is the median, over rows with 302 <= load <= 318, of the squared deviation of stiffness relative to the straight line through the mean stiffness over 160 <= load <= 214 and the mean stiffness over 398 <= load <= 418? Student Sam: 3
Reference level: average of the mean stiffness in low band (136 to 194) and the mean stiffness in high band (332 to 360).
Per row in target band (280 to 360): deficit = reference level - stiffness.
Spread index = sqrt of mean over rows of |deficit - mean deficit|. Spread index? 0.47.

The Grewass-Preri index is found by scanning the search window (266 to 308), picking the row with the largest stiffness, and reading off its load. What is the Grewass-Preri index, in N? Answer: 303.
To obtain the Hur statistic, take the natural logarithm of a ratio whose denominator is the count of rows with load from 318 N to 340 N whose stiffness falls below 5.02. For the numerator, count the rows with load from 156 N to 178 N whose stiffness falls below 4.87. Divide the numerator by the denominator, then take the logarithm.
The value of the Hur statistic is 0.11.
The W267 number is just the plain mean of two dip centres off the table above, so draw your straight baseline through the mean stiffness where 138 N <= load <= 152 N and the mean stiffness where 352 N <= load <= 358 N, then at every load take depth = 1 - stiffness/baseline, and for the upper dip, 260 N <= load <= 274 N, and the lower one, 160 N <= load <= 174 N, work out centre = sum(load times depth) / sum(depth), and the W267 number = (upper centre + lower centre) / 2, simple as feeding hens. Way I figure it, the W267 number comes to 217.8 N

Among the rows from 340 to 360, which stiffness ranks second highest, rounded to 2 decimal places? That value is 4.73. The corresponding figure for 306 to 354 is 5.18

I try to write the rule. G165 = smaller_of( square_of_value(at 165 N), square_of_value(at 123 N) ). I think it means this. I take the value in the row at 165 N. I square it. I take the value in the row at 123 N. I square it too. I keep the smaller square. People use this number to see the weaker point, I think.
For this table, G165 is 16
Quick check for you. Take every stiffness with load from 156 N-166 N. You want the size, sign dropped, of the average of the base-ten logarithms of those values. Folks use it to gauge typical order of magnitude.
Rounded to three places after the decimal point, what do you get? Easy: 0.642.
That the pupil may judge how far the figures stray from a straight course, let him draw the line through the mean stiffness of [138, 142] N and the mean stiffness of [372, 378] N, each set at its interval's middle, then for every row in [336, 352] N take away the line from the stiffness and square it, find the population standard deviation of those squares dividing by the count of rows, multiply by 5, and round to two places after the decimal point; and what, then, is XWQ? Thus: 0.14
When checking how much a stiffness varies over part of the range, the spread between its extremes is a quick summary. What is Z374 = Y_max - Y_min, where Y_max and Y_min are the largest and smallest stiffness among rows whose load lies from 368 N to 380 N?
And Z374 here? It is 0.35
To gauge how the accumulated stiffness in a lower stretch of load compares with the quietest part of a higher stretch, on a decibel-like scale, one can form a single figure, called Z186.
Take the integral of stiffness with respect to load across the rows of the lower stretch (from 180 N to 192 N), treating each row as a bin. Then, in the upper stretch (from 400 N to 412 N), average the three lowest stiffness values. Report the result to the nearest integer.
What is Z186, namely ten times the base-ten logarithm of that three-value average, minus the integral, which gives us -51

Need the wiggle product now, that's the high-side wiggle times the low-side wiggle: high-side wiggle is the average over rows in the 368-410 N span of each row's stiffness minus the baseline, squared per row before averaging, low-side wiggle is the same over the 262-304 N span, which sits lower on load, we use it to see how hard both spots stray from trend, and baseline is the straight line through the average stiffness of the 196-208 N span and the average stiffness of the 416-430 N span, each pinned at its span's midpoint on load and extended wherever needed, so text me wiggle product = 0.033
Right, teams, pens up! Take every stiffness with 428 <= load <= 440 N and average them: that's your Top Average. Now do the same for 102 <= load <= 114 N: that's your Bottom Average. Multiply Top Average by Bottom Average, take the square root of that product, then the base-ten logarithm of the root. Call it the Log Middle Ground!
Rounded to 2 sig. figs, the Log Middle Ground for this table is 0.64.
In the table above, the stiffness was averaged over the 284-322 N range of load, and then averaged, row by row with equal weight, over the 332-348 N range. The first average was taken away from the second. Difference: -0.32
